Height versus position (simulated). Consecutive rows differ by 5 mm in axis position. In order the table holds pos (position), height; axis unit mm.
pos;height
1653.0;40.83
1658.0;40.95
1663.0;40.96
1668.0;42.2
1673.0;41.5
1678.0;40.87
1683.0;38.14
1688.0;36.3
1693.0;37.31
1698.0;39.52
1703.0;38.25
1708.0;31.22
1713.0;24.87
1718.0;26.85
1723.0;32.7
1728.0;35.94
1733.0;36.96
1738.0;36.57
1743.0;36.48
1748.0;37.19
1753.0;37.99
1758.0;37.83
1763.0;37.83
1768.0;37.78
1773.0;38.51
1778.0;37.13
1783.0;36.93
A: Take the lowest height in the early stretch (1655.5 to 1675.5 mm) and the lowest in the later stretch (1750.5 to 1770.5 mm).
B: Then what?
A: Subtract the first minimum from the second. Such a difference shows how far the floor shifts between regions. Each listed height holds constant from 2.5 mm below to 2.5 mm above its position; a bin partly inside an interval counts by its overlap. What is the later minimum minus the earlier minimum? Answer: -3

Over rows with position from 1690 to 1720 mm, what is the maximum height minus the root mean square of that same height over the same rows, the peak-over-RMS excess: 6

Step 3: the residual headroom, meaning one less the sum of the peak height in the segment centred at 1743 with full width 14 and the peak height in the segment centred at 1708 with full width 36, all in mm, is -75.7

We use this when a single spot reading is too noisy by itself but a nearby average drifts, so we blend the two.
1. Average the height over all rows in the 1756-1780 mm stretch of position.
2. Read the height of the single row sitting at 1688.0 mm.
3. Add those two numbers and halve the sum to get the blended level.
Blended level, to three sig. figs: 37.1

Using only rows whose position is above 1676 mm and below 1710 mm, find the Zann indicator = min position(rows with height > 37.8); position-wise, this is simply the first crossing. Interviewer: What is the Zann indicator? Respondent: 1678.0 mm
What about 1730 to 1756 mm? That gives 1753.0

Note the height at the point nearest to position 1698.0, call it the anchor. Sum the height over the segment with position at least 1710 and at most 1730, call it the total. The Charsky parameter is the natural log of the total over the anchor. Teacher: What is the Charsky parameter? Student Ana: 1.11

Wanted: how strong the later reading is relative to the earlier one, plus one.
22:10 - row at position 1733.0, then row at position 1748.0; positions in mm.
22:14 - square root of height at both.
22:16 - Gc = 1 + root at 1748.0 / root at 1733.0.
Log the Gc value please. 2.00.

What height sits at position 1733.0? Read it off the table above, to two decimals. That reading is 36.96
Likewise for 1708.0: 31.22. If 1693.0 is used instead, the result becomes 37.31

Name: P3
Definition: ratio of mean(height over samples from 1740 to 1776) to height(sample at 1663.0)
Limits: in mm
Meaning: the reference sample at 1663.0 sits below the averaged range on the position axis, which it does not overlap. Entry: 0.919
